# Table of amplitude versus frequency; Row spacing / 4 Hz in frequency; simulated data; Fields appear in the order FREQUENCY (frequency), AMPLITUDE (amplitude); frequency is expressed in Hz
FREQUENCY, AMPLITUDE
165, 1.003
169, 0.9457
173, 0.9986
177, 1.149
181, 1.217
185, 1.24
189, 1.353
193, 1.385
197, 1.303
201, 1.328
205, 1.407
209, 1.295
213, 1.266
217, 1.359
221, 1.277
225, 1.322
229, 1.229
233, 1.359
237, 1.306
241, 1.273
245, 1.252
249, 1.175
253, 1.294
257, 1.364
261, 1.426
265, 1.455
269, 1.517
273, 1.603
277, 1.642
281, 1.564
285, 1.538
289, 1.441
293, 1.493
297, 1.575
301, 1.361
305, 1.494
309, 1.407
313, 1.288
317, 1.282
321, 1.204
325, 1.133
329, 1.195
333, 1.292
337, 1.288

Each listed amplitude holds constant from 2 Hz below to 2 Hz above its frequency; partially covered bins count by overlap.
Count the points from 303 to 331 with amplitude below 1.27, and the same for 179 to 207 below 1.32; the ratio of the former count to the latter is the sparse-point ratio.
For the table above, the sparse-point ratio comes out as 1.0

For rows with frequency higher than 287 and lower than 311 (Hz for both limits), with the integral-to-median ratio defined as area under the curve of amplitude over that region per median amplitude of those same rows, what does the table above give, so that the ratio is 23.92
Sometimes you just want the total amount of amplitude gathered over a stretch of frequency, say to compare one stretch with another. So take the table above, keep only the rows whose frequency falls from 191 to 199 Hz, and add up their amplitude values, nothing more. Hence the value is 2.7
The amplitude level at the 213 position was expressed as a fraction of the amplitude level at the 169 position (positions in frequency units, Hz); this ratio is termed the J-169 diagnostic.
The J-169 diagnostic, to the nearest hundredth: 1.34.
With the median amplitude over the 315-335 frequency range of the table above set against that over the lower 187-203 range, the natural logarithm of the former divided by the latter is -0.11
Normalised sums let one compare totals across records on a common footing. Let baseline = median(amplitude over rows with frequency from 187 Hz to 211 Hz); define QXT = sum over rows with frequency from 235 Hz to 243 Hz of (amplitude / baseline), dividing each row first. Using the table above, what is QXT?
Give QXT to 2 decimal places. 1.92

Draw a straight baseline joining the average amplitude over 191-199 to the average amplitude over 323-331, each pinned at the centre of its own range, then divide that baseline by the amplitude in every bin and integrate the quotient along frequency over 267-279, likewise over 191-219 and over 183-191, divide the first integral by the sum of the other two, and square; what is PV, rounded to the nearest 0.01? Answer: 0.07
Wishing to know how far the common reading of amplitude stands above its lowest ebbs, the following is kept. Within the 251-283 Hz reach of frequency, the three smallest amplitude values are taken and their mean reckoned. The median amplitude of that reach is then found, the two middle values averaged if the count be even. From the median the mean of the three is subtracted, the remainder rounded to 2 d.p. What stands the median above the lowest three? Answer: 0.12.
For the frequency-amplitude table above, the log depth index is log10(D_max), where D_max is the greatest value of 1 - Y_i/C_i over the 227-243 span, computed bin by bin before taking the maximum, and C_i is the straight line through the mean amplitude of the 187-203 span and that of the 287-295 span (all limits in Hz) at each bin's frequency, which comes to -0.94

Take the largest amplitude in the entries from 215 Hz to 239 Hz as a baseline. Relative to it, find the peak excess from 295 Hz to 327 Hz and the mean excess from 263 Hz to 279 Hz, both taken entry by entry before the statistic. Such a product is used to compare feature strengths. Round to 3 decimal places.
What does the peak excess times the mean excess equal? 0.042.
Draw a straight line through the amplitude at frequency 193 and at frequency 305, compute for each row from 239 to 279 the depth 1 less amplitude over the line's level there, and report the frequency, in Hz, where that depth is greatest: 249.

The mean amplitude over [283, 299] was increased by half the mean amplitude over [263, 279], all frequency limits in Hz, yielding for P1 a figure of 2.29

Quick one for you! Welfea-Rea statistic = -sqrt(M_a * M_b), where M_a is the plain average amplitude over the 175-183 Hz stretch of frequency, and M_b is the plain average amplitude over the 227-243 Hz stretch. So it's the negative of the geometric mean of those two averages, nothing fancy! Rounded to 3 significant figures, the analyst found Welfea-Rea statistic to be -1.24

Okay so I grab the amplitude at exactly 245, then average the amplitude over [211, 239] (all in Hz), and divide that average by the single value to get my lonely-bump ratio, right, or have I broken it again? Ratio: 1.04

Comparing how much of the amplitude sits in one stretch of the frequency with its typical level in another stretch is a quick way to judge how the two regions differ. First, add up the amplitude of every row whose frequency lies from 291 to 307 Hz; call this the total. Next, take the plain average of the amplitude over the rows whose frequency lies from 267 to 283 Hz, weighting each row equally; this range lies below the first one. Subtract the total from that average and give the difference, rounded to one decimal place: -4.3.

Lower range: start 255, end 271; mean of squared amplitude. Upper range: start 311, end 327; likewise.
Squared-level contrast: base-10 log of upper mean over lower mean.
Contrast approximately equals -0.14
